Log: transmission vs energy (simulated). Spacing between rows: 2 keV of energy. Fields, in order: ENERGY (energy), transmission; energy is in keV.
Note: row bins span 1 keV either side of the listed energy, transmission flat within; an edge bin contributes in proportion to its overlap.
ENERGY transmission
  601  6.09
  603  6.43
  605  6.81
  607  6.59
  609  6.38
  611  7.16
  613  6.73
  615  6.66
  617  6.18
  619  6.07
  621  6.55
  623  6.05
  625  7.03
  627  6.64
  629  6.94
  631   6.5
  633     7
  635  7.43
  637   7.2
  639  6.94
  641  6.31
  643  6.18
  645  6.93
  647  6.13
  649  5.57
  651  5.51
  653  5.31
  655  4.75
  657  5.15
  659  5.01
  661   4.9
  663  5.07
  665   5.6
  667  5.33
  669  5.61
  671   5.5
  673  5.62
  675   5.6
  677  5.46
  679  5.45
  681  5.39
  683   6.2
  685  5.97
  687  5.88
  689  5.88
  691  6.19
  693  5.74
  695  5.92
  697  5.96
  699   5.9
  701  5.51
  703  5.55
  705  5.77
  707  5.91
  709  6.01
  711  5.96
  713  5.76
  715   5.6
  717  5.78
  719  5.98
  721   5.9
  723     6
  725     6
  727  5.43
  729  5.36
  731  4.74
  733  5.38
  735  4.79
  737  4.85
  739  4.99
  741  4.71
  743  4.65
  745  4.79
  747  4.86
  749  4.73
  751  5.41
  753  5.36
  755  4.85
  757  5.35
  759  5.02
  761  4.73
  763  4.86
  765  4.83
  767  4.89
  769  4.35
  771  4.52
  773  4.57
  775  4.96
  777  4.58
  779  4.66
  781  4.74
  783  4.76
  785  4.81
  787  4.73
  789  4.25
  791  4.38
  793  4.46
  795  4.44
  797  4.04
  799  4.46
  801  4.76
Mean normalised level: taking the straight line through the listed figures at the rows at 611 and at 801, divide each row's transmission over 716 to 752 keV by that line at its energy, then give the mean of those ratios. 0.93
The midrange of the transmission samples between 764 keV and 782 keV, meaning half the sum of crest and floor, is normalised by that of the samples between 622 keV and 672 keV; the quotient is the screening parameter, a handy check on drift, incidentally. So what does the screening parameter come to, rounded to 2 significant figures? 0.76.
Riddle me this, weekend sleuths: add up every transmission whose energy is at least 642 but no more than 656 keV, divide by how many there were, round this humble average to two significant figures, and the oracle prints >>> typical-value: 5.8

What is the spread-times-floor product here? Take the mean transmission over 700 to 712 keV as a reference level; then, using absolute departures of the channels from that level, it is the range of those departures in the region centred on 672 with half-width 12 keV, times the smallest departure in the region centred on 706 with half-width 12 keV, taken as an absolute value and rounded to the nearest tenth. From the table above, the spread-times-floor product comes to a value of 0.0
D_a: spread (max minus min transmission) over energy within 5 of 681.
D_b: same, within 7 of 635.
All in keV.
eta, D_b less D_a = 0.3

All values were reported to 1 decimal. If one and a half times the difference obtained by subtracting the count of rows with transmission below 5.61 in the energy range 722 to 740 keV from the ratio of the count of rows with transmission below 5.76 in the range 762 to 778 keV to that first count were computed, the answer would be -8.8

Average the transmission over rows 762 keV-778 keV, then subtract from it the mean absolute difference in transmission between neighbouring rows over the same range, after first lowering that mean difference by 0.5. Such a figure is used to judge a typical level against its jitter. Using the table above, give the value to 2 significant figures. 5.0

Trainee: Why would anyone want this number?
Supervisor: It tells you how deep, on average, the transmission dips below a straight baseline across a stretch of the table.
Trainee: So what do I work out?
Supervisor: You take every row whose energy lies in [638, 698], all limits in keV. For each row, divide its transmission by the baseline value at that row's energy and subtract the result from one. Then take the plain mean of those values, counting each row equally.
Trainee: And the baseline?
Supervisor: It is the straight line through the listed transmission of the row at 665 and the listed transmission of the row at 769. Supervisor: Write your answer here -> -0.03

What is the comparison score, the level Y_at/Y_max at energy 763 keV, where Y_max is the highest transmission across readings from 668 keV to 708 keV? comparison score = 0.78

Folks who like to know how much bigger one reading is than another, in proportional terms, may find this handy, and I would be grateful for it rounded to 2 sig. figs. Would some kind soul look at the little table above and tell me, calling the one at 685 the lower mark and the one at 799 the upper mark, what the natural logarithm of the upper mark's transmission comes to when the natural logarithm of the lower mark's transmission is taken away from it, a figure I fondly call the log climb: -0.29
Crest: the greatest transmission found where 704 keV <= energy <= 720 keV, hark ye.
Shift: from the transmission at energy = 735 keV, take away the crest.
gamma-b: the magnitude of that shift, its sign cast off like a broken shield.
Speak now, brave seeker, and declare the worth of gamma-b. 1.2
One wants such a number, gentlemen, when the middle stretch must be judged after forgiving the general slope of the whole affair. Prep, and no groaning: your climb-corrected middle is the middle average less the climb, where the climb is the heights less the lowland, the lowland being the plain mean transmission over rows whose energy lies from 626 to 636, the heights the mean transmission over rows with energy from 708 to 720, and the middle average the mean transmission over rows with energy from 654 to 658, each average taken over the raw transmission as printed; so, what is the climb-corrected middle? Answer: 6.0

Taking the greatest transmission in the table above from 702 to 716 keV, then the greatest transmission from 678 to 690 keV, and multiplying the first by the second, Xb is 37.3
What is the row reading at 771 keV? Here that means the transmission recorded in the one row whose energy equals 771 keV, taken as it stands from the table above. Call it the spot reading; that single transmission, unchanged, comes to 4.52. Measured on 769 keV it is 4.35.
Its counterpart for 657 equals 5.15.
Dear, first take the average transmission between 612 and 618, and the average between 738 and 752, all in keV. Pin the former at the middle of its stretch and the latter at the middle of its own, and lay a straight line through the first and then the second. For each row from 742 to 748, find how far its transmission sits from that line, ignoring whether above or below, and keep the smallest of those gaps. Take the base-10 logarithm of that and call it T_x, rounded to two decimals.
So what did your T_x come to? -2.09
